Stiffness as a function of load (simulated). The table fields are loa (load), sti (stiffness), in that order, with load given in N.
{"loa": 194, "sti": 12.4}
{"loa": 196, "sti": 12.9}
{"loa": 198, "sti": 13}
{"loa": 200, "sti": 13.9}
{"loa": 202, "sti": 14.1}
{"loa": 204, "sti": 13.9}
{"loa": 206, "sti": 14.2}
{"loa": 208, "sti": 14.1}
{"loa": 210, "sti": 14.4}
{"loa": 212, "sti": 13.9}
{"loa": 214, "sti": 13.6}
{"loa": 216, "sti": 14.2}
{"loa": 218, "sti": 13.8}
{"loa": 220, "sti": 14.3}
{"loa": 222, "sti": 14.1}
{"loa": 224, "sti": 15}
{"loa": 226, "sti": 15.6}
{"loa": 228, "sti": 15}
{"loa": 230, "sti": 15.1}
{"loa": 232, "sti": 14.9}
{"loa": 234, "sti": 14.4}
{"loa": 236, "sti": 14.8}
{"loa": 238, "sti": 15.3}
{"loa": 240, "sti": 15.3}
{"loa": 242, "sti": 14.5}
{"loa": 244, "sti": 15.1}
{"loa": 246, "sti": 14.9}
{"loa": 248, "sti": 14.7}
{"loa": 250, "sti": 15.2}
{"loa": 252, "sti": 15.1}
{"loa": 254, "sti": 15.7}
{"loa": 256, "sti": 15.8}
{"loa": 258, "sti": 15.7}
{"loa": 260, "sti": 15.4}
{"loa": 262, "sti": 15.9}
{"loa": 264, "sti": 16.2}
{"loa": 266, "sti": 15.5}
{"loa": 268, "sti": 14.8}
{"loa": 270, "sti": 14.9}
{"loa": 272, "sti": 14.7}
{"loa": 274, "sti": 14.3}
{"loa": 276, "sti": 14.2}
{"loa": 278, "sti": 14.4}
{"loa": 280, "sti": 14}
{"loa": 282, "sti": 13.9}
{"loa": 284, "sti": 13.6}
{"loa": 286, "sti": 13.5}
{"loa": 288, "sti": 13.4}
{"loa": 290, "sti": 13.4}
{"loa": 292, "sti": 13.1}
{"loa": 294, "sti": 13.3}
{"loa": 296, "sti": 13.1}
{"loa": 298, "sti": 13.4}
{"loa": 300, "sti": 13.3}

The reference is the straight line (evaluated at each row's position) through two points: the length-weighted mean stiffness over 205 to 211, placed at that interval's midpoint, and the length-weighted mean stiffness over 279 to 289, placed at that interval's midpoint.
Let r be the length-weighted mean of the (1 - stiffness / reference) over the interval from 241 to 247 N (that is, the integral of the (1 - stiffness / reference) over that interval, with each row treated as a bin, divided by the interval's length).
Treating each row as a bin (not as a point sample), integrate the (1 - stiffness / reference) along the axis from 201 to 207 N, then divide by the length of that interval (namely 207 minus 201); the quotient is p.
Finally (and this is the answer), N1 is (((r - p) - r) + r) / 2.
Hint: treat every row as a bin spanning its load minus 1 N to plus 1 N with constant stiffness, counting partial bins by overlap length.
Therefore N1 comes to -0.038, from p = 0.014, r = -0.062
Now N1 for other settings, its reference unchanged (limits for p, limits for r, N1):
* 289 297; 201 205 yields -0.005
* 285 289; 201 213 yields -0.003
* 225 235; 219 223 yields 0.031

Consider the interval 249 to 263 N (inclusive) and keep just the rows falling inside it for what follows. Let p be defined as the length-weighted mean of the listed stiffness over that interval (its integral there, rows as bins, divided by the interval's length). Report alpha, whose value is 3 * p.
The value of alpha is 46.6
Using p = 15.5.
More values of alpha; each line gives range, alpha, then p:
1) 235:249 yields 44.8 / 14.9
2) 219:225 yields 43.4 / 14.5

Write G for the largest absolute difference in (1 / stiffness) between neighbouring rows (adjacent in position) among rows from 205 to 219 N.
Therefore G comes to 0.0031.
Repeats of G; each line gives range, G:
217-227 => 0.0043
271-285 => 0.0020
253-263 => 0.0020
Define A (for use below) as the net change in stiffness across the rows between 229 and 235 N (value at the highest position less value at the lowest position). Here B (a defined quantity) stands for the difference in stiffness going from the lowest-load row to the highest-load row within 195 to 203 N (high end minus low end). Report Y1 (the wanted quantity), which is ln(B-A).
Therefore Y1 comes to 0.6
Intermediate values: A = -0.7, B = 1.2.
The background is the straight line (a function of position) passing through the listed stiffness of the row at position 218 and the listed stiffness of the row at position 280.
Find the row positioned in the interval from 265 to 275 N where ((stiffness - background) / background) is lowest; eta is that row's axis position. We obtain 274 N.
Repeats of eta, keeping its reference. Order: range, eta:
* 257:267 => 260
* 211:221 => 214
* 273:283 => 282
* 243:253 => 248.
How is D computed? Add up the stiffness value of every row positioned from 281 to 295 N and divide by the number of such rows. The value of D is 13.5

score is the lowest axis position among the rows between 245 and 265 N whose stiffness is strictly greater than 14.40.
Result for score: 246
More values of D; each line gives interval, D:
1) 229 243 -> 14.9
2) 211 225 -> 14.1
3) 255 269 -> 15.6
